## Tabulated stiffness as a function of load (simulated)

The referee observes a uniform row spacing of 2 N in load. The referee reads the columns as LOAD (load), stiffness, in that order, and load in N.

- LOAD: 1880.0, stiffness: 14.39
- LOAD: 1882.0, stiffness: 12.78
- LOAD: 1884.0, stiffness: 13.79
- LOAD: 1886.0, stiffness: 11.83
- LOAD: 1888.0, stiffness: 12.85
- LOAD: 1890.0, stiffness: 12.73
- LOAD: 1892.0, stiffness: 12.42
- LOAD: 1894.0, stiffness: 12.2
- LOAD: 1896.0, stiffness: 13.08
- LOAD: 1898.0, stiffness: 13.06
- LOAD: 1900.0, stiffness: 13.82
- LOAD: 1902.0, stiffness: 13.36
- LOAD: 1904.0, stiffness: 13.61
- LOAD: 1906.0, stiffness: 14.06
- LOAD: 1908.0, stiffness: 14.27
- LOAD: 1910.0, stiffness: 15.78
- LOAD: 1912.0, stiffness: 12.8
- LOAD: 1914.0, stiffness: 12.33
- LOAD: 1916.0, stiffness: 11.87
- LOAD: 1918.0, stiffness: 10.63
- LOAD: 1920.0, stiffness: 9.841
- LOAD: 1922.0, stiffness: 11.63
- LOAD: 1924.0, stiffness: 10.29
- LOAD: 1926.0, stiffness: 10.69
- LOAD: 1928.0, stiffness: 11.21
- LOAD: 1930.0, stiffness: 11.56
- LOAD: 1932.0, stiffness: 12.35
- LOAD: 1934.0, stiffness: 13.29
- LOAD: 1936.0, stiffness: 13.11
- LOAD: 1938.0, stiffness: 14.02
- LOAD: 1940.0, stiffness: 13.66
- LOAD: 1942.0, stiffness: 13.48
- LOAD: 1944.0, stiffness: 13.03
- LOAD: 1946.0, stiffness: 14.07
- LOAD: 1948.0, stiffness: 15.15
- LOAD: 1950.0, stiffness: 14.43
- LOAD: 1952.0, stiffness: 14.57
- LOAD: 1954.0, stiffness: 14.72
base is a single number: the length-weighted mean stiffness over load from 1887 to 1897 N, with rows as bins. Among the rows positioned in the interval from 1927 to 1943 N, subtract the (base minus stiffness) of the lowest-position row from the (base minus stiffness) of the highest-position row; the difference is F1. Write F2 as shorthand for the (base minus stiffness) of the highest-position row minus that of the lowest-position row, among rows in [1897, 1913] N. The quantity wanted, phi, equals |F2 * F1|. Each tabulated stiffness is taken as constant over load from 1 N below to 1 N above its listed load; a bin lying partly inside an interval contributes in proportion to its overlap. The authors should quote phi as 0.6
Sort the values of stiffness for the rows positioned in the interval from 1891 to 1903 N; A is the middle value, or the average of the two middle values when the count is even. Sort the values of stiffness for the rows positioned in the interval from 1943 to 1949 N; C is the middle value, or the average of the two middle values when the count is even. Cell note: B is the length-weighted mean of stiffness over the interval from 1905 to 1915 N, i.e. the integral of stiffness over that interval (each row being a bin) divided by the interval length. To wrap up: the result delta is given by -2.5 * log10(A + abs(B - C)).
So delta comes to -2.81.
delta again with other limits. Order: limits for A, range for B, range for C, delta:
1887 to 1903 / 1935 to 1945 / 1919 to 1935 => -2.94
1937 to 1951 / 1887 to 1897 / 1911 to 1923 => -2.93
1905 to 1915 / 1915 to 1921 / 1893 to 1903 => -3.03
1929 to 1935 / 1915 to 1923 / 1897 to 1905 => -2.93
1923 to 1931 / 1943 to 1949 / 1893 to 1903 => -2.69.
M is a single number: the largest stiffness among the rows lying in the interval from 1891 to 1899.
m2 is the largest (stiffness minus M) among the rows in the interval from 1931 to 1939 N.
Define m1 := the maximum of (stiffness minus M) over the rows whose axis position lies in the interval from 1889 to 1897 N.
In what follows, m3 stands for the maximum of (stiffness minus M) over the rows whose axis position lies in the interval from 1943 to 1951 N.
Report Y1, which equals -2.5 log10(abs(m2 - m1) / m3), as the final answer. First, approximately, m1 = 0.0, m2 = 0.9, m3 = 2.1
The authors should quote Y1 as 0.9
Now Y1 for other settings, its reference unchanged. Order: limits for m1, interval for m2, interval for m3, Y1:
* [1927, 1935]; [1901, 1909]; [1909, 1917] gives 1.1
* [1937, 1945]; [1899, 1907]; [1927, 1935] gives 1.8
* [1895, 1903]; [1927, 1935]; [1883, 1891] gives 0.3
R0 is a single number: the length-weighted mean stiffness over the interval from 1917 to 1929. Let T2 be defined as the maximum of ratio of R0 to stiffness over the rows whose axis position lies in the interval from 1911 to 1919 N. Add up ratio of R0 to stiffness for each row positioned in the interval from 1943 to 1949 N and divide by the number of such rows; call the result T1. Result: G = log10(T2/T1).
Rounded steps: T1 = 0.76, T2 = 1.01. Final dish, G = 0.121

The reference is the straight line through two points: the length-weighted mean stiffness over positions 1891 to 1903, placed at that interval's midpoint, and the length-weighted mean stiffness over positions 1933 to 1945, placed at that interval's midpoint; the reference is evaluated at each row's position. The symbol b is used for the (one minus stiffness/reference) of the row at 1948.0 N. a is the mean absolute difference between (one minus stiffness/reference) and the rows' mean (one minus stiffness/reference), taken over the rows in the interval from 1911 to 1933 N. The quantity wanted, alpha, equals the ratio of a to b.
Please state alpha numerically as -0.5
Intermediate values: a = 0.059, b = -0.12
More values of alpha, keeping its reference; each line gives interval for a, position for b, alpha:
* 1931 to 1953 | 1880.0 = -0.4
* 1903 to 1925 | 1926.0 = 0.6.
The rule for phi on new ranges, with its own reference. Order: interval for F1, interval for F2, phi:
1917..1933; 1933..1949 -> 3.2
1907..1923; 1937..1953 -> 1.5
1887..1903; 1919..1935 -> 1.8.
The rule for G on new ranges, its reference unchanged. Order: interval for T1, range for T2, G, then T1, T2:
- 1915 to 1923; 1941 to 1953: -0.076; 0.98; 0.82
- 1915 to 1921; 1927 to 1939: -0.020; 1.00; 0.96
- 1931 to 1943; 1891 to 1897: 0.037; 0.81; 0.88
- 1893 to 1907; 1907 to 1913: 0.016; 0.81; 0.84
